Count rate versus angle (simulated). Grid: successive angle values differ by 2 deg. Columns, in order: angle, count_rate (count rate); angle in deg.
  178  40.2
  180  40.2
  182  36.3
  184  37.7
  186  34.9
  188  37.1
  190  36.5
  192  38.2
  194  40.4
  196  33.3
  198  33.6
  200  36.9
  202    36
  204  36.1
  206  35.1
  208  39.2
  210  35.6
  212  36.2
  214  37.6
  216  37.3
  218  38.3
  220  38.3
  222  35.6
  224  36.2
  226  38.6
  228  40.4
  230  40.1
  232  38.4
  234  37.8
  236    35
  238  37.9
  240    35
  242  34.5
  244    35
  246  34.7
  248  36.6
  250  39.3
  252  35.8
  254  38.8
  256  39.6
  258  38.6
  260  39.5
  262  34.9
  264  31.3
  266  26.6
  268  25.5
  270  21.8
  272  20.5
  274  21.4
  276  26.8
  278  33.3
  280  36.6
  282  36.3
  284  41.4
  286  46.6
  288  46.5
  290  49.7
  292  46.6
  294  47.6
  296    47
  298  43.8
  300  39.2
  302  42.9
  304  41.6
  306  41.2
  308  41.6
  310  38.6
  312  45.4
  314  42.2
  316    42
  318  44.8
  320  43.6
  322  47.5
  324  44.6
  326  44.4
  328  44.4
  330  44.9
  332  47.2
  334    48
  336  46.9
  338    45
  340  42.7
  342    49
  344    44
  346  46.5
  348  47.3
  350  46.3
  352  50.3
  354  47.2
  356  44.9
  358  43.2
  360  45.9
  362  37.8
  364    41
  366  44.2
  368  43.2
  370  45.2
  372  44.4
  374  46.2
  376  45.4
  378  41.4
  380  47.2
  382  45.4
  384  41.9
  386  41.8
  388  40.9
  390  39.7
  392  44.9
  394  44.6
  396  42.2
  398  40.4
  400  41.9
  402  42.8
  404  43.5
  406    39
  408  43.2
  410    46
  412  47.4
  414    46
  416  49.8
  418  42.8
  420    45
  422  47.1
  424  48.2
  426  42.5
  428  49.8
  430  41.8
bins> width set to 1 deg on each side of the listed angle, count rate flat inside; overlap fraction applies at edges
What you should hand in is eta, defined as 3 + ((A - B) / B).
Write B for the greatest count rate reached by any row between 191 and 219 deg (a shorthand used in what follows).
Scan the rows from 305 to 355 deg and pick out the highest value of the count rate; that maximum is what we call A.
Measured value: 3.25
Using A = 50.3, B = 40.4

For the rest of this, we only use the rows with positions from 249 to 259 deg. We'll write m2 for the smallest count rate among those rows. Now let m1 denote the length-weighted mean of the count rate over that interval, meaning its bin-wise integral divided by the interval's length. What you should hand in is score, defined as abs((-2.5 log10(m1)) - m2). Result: 39.8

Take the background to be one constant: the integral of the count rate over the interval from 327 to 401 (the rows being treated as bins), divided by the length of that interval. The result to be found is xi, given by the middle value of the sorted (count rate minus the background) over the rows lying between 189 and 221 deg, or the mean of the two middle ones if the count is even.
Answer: -8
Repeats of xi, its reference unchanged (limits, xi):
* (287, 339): 0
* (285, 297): 2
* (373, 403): -2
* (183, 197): -7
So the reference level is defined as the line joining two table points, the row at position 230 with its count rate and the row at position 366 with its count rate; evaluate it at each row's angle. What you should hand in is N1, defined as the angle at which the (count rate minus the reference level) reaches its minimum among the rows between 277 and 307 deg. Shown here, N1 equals 278 deg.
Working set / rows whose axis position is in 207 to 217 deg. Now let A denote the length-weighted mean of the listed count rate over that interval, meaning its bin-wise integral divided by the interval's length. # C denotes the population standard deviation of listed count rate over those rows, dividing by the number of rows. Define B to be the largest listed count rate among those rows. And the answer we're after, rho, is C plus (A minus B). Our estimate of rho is -0.8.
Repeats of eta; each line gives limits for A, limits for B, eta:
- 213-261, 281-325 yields 2.81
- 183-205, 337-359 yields 2.80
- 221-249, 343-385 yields 2.80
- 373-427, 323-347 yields 3.02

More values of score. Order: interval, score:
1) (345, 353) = 50.5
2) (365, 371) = 47.3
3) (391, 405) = 44.5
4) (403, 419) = 43.1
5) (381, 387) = 45.9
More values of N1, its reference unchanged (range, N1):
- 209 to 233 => 222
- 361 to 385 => 362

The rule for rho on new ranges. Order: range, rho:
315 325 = -1.2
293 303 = -0.5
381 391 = -1.6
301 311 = -0.3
